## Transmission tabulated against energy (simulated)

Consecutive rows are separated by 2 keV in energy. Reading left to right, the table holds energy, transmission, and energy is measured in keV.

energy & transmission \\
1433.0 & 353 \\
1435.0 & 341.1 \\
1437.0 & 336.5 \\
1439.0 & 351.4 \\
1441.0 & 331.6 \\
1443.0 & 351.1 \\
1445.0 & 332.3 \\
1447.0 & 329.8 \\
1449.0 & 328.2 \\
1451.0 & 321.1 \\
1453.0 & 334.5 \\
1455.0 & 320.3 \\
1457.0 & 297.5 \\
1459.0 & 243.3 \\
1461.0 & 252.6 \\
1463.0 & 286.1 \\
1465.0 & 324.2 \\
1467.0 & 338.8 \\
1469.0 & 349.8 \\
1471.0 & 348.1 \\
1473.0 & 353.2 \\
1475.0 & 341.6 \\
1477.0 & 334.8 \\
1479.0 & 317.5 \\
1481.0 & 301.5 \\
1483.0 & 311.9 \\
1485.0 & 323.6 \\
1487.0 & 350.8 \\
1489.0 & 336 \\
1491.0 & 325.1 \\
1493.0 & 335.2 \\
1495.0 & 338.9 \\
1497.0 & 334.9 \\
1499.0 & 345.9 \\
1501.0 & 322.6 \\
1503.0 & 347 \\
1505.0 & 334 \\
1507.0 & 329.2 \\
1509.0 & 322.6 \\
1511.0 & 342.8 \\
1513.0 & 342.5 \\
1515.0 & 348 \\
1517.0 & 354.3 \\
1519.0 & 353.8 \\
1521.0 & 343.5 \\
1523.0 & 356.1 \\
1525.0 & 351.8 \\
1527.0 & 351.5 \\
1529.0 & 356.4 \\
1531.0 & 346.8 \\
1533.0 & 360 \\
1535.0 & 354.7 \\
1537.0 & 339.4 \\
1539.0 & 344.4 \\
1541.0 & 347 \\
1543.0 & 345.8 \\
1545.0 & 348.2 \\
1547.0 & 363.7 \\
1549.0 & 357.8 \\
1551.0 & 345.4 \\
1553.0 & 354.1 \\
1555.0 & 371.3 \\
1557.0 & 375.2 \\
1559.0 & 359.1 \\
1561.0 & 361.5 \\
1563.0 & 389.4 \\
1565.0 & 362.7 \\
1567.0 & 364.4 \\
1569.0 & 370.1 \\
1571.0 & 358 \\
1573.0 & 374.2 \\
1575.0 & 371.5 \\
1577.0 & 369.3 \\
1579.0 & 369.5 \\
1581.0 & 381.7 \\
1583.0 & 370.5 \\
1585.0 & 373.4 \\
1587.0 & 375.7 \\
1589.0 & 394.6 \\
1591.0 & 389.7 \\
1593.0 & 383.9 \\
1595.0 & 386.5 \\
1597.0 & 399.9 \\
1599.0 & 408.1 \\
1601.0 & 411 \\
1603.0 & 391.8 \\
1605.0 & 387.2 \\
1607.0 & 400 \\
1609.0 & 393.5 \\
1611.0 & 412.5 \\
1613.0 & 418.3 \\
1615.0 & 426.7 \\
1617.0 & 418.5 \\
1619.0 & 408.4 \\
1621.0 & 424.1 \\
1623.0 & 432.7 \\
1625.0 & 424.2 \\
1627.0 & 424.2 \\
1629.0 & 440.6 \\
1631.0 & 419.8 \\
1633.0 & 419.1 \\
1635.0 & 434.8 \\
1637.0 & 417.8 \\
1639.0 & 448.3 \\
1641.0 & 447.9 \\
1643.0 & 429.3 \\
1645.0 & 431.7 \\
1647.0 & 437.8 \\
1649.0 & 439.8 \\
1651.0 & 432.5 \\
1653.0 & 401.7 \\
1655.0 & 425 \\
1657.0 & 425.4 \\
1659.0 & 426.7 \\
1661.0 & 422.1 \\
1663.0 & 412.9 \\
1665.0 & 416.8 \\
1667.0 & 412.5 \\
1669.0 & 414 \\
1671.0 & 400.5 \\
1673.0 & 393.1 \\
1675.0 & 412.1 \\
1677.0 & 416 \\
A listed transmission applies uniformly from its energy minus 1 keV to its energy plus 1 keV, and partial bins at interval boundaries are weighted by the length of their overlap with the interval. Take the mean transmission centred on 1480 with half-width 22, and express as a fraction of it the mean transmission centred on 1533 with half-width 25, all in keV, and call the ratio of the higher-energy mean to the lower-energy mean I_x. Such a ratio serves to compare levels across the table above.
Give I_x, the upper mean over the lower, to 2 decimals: 1.09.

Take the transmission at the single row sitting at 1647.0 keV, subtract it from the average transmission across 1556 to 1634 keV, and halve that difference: -22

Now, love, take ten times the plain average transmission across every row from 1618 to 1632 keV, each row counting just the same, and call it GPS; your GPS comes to 4249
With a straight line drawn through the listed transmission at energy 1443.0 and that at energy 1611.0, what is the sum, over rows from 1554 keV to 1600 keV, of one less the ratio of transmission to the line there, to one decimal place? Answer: 1.4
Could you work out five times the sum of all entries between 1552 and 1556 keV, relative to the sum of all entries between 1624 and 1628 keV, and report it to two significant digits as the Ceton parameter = 4.3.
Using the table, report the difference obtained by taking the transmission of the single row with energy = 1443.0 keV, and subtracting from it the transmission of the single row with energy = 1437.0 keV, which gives 15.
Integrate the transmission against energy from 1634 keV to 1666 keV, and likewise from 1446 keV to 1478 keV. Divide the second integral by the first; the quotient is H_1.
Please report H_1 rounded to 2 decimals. 0.75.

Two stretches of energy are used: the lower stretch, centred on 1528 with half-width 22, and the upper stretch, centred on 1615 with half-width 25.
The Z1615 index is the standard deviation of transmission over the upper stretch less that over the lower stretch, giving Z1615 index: 8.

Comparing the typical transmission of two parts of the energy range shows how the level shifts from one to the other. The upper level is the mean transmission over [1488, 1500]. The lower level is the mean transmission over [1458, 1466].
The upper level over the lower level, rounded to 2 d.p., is 1.21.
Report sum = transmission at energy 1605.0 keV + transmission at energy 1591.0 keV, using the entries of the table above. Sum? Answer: 777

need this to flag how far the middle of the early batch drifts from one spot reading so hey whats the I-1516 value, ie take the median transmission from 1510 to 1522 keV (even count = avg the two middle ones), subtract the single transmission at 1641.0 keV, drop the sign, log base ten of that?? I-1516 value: 2.0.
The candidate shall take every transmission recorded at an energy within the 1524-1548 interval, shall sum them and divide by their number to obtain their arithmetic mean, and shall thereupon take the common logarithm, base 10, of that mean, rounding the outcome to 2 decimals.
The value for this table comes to 2.55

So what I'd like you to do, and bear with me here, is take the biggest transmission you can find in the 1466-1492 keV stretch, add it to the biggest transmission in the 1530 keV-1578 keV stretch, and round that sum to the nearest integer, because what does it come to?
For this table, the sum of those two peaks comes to 743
